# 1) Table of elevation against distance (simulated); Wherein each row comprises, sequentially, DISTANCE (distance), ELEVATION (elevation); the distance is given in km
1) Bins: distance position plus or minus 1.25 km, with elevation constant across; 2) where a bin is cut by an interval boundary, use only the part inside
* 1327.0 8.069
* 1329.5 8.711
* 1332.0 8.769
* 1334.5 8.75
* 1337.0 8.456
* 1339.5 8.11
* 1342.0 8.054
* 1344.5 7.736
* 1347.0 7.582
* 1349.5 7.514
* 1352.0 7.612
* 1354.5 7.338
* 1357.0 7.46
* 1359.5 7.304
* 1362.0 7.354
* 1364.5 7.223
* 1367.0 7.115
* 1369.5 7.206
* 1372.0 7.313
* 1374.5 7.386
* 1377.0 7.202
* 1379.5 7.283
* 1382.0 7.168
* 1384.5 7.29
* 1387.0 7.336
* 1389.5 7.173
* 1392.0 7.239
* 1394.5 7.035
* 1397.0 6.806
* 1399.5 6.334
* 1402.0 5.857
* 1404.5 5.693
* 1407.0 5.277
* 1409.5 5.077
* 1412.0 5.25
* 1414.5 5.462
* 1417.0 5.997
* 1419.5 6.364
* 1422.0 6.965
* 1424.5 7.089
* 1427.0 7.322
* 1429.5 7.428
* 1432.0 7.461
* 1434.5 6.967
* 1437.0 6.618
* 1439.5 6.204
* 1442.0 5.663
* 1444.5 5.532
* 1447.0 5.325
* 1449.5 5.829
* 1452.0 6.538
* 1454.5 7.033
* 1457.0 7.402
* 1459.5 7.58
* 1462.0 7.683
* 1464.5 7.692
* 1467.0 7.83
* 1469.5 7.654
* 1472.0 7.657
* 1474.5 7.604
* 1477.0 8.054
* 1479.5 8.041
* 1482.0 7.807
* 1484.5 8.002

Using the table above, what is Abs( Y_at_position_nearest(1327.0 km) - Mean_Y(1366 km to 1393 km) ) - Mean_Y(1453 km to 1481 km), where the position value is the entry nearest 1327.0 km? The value -6.8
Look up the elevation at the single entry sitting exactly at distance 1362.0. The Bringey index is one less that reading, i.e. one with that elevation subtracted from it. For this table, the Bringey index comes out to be -6.35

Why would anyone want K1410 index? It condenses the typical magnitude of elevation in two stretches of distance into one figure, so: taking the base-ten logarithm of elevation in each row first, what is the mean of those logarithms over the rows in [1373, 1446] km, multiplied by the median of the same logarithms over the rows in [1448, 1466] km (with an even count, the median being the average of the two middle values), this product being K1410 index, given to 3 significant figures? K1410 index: 0.708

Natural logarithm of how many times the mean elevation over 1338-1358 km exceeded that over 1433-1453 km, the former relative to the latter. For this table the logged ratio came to 0.23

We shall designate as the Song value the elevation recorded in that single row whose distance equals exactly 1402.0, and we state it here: 5.857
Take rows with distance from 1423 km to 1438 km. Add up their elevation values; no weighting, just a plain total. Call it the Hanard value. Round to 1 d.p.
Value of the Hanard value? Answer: 42.9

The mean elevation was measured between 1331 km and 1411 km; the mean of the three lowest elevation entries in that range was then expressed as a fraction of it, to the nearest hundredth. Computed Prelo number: 0.74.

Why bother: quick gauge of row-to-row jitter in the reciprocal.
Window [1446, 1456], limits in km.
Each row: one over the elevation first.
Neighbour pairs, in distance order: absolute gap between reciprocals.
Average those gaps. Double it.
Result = 0.030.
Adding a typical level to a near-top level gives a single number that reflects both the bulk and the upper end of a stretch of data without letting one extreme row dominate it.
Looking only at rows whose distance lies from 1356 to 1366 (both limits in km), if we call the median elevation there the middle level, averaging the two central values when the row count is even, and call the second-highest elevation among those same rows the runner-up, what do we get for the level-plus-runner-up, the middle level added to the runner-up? 14.7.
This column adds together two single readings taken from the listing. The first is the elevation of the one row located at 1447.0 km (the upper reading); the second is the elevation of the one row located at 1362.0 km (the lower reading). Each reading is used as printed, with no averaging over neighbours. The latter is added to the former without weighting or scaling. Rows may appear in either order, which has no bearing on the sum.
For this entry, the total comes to 12.7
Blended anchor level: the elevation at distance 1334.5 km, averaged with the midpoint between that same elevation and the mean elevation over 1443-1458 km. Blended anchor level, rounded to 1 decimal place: 8.1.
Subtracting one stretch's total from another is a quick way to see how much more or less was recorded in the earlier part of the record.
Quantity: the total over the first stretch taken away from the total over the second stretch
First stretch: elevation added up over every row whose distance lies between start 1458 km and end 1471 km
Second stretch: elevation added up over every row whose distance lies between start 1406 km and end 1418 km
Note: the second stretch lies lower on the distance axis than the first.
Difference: -11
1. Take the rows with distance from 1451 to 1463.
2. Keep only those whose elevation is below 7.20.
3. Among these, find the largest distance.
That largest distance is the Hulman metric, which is 1454.5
